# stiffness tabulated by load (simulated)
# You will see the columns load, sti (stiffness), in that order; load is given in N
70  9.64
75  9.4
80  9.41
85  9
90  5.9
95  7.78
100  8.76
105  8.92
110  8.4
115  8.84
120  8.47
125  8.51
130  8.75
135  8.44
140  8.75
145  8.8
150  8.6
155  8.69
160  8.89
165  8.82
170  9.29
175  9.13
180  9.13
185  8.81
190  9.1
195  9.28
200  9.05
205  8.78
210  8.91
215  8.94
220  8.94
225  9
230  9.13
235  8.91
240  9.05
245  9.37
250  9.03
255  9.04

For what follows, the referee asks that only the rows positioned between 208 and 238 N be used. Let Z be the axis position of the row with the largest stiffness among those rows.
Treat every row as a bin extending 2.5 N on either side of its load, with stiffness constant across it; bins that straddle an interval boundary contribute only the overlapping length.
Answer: 230 N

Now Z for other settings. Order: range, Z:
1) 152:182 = 170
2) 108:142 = 115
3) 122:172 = 170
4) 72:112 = 80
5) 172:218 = 195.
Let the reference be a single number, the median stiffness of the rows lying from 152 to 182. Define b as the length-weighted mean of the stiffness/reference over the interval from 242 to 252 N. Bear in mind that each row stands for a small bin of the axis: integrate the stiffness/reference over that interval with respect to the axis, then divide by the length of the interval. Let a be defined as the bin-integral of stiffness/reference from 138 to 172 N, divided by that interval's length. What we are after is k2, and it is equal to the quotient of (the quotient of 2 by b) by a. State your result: 2.00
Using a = 0.98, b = 1.02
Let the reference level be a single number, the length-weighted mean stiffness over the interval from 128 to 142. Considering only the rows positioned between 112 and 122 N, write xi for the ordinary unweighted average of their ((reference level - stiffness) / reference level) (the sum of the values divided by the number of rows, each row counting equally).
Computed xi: 0.00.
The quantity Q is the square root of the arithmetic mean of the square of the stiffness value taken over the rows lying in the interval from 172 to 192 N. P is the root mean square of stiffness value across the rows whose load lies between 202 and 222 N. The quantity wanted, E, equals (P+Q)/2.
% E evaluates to 8.97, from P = 8.89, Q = 9.04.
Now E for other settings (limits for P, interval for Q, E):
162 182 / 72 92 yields 8.82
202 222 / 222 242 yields 8.96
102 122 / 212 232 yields 8.83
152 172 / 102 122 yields 8.79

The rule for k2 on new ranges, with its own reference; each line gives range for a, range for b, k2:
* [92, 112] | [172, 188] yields 2.14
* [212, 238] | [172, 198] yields 1.99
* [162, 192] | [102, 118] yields 2.06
